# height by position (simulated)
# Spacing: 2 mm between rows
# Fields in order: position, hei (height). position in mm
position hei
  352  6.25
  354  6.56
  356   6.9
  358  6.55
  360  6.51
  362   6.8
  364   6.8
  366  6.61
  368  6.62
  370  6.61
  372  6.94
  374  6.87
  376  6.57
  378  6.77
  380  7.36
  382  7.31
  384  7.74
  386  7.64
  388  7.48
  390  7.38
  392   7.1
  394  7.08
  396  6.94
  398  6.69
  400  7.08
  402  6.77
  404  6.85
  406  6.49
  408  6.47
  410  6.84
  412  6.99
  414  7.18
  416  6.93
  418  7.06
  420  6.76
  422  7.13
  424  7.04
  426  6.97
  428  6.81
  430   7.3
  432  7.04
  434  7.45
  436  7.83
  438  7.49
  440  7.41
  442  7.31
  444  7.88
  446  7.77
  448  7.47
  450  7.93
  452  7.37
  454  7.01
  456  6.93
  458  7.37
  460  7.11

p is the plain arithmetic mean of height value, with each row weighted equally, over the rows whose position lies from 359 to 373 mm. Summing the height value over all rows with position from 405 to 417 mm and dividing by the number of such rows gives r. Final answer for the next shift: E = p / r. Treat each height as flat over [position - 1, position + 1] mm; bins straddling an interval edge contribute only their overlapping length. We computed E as 0.983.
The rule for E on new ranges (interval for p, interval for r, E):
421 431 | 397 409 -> 1.048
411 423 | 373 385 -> 0.987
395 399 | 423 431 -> 0.969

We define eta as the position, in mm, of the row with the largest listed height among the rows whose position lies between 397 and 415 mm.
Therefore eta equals 414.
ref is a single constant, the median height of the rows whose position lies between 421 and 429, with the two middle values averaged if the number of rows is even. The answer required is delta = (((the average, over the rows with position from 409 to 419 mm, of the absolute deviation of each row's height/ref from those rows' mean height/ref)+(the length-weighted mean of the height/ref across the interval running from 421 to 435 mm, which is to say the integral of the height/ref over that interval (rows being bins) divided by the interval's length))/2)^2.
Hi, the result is 0.264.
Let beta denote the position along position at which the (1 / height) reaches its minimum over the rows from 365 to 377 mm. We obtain 372 mm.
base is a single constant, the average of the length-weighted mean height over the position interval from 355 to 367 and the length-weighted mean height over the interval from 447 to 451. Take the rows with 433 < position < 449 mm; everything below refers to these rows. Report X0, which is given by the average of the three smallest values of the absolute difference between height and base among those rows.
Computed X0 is 0.19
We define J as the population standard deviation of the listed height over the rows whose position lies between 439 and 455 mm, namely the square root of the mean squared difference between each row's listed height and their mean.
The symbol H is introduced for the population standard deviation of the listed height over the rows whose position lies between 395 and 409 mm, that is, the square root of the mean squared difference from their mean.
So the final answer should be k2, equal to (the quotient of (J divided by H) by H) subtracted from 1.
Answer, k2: -5.8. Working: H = 0.209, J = 0.296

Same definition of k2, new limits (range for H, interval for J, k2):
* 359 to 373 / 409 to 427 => -5.5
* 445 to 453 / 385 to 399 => -5.0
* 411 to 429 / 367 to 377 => -8.0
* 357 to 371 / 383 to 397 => -24.2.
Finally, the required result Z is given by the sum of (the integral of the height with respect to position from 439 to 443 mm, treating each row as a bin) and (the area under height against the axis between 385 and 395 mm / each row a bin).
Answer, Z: 103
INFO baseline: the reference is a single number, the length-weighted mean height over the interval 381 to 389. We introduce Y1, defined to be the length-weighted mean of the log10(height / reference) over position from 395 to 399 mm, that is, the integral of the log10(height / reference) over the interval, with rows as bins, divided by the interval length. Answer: -0.044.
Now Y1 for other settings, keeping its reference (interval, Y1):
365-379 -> -0.051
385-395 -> -0.012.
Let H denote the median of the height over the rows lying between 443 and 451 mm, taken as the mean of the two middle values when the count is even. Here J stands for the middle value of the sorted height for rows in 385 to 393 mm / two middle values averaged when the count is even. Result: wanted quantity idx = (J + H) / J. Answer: 2.05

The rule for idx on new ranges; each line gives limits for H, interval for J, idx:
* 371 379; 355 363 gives 2.02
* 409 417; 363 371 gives 2.05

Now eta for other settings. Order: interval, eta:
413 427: 414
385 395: 386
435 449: 444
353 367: 356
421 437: 436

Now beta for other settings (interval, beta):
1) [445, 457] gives 450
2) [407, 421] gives 414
